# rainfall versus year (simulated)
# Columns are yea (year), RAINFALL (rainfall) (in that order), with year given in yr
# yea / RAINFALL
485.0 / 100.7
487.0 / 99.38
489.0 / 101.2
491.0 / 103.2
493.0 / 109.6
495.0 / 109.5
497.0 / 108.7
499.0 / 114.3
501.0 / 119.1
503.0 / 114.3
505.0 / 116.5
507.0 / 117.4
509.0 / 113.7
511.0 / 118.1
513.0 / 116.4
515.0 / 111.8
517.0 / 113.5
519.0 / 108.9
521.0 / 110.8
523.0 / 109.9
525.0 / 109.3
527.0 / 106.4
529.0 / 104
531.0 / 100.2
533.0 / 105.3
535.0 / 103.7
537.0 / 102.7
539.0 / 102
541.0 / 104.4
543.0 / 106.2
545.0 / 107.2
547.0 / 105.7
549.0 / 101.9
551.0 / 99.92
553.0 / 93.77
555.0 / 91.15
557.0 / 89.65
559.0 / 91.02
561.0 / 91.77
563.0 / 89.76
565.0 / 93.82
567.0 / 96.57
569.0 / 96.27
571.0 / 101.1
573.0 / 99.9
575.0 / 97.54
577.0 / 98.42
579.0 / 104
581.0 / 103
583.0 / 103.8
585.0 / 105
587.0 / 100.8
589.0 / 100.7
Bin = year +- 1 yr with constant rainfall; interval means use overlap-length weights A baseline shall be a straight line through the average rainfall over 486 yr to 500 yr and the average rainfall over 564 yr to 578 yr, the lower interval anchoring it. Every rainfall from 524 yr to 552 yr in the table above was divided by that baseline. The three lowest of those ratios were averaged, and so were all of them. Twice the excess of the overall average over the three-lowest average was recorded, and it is 0.064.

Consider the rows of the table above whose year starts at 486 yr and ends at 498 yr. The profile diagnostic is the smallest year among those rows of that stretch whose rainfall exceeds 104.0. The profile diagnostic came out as 493.0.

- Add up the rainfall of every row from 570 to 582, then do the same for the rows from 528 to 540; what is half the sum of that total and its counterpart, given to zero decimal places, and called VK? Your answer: 611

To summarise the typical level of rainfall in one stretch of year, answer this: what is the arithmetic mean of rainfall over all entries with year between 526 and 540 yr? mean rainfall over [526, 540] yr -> 103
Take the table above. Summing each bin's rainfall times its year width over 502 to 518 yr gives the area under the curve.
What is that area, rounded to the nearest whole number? 1843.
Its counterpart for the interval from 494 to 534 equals 4456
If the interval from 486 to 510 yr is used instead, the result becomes 2654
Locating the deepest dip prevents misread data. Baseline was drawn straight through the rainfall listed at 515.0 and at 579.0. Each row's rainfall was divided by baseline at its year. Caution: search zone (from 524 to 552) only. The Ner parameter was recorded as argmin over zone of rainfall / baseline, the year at 531.0 yr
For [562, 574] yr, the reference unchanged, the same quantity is 563.0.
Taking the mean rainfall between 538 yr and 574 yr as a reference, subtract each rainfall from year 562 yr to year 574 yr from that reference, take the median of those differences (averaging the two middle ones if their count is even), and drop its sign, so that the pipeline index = 1.5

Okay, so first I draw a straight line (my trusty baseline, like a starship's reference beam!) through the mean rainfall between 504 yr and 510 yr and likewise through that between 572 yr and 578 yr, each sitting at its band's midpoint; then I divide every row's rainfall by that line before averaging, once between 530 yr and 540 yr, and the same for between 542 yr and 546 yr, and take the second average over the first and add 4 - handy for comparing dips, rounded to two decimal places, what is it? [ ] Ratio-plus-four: 5.06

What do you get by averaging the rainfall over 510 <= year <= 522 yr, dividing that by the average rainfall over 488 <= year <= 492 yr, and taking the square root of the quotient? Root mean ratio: 1.05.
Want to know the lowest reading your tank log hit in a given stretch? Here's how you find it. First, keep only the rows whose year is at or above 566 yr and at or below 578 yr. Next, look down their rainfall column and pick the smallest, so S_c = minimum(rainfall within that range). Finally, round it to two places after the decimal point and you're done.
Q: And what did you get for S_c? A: 96.27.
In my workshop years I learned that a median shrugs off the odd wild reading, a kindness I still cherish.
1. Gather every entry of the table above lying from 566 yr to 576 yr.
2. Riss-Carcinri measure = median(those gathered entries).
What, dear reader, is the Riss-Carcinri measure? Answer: 98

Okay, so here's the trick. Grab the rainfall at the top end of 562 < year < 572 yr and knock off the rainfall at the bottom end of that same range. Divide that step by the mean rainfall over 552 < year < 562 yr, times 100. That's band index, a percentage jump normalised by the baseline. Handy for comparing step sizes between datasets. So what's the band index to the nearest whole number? 12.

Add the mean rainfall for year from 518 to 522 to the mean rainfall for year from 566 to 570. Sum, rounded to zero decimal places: 206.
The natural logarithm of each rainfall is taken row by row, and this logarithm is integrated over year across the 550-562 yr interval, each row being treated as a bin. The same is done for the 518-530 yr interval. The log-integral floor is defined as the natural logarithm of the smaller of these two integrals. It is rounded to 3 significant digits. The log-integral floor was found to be 4.00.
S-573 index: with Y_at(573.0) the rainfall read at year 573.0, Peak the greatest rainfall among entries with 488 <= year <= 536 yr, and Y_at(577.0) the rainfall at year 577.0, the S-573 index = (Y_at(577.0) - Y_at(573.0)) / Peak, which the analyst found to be -0.012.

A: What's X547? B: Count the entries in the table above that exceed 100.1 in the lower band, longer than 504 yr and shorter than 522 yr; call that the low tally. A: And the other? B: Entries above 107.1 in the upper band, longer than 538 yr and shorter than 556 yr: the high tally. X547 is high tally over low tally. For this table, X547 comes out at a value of 0.11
